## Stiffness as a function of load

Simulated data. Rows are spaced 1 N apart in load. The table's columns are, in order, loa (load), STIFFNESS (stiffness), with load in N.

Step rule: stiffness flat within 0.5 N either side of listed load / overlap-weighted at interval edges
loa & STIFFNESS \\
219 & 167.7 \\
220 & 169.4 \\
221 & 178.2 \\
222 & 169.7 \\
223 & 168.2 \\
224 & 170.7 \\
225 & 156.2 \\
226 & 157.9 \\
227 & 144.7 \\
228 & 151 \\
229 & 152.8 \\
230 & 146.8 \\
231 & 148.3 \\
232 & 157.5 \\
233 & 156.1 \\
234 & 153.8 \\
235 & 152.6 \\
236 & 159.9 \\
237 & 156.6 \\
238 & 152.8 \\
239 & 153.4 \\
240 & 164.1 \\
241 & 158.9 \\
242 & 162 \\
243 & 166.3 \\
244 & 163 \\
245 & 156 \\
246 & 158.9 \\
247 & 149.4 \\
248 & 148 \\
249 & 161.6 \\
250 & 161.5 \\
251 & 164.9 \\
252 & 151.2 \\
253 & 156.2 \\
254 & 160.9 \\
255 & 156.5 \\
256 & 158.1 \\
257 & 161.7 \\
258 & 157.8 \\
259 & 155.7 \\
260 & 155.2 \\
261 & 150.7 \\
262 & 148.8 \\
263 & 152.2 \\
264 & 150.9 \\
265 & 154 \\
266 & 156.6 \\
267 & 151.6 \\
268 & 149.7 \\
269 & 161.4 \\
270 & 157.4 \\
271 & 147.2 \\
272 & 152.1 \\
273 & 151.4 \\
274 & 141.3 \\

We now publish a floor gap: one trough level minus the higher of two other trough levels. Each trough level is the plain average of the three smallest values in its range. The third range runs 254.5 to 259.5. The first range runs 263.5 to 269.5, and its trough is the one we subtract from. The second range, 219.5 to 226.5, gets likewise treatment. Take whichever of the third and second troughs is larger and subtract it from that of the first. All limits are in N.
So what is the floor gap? -10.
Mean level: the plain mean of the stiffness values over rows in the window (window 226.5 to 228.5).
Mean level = 148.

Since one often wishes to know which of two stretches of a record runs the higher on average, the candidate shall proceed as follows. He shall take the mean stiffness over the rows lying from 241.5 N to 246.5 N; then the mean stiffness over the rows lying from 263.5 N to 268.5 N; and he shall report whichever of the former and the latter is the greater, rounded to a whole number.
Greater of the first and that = 161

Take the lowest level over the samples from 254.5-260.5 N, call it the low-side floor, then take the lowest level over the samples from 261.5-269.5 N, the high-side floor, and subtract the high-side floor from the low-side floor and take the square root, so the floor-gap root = 2.53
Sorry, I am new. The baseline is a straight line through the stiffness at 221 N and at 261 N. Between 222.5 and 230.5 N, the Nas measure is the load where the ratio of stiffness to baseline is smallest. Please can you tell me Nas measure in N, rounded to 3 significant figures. 227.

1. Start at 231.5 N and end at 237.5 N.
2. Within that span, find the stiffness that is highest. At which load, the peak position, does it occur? 236 N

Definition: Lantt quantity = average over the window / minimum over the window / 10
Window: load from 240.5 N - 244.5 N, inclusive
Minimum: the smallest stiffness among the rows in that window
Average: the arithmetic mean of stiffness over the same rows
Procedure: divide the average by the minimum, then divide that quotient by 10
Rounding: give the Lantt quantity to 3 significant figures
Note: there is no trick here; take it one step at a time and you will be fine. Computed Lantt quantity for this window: 0.102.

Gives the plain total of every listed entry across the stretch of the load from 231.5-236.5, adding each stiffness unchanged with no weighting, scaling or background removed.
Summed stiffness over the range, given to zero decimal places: 780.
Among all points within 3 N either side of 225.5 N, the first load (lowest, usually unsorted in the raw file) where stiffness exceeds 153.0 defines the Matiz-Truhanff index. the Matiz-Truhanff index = 223 N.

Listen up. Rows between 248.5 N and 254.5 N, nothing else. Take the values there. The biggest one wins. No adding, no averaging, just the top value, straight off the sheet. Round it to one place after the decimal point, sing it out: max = 164.9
